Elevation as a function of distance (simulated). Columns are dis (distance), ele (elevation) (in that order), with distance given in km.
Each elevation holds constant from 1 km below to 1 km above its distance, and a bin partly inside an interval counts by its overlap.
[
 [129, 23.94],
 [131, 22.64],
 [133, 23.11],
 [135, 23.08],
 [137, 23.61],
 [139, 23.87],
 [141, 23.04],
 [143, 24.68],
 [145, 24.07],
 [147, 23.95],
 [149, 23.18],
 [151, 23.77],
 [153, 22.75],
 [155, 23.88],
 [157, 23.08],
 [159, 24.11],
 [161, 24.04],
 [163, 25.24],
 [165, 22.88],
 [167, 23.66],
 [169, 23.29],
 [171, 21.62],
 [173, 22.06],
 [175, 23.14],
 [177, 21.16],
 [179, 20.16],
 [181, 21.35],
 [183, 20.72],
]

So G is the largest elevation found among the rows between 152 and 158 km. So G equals 23.88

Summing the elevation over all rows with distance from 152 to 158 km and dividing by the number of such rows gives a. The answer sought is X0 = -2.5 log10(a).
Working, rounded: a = 23.2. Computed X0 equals -3.42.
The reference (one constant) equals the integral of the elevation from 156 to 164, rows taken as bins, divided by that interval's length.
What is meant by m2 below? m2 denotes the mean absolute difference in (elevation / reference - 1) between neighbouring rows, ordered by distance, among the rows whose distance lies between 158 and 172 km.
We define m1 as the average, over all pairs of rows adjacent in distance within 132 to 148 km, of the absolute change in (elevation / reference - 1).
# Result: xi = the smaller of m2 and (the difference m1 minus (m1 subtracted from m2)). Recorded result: 0.003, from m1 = 0.024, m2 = 0.045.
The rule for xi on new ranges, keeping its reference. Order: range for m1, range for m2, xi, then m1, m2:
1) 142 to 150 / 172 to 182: -0.013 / 0.021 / 0.054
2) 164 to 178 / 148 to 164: 0.035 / 0.044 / 0.035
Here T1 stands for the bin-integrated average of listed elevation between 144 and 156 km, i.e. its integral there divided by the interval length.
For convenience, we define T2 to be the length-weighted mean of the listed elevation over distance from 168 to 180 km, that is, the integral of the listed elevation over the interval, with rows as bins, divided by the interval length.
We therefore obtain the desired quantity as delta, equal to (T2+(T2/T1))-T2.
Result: 0.93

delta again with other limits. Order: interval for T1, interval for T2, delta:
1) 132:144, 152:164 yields 1.01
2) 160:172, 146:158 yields 1.00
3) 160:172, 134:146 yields 1.01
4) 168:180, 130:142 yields 1.06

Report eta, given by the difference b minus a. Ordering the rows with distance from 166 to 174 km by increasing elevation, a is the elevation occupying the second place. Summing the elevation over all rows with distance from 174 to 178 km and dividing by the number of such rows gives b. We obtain 0.1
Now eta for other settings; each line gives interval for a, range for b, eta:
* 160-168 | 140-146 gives 0.3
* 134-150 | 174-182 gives -1.6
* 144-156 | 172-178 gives -1.1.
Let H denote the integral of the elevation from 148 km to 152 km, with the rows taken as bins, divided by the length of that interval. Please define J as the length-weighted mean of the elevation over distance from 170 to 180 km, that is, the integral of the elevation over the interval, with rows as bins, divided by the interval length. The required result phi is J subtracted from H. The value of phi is 1.8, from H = 23.5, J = 21.6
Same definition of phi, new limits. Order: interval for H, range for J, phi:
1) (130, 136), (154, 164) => -1.1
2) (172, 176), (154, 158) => -0.9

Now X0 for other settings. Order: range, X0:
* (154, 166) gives -3.44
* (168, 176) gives -3.38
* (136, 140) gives -3.44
